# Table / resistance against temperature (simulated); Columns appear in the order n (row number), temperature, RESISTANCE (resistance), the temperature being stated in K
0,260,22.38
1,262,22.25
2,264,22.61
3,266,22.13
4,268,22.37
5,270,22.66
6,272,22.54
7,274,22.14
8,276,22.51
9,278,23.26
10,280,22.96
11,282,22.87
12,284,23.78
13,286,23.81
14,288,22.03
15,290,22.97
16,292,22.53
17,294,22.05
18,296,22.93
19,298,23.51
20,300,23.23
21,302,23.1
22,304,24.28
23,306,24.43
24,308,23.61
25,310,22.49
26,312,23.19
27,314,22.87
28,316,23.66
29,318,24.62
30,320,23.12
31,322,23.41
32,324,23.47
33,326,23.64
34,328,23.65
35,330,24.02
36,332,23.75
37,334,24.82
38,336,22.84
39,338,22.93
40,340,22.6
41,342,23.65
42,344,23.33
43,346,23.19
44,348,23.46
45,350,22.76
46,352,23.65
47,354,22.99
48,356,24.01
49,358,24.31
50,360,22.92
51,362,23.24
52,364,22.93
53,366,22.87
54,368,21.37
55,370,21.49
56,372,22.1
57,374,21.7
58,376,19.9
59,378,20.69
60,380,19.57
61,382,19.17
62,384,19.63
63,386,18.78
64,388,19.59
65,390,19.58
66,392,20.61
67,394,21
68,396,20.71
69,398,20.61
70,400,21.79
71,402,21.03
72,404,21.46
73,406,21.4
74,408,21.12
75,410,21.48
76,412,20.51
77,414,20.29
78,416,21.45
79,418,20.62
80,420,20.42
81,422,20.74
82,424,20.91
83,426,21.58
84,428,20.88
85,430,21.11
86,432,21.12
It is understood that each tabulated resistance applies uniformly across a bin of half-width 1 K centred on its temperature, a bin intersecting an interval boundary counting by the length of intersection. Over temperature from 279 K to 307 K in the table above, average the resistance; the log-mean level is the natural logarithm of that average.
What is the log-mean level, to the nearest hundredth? 3.14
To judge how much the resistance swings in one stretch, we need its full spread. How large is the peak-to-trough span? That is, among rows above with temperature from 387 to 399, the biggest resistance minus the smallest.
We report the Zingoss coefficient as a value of 1.4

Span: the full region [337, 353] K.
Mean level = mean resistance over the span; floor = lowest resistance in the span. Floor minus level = -0.60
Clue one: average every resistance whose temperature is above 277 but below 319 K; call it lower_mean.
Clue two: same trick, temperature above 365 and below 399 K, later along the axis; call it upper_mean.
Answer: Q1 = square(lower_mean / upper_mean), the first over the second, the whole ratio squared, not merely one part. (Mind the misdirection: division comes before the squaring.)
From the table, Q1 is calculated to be 1.28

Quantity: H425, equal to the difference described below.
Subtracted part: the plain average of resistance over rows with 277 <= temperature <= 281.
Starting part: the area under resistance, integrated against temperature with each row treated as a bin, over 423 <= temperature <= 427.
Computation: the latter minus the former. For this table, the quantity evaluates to 61.9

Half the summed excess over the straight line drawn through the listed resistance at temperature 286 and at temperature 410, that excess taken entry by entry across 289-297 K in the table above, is -2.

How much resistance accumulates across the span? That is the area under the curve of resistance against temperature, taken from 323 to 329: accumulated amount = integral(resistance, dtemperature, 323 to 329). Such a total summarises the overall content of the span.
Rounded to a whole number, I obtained 142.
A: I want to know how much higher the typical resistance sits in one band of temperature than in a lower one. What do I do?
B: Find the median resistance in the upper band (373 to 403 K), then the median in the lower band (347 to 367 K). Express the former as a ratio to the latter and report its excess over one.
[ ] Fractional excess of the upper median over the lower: -0.11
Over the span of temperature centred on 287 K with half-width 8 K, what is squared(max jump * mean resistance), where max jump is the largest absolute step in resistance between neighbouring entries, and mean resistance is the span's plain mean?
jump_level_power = 1658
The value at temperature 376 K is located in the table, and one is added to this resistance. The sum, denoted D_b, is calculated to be 21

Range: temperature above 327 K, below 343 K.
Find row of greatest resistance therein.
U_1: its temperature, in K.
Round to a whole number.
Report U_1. 334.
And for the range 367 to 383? 372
